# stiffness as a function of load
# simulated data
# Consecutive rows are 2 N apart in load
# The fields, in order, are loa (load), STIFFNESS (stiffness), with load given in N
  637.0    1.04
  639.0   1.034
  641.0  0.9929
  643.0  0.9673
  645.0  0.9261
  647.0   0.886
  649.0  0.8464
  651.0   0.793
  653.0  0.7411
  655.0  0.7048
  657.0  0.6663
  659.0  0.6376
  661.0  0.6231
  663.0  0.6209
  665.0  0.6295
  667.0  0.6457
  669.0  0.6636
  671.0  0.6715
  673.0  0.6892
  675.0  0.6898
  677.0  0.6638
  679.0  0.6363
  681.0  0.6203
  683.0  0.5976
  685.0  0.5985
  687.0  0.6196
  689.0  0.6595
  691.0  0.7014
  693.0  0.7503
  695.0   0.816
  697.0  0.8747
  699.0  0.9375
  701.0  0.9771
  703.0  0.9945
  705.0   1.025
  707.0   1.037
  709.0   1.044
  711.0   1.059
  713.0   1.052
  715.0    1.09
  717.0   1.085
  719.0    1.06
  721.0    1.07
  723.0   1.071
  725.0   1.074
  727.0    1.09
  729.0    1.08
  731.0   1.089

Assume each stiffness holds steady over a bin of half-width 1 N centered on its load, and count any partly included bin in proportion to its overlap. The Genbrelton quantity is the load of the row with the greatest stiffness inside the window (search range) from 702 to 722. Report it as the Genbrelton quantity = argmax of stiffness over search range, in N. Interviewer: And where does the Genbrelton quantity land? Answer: 715.0 N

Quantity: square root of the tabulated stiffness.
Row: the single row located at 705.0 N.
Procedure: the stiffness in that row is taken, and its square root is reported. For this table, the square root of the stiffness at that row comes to 1.01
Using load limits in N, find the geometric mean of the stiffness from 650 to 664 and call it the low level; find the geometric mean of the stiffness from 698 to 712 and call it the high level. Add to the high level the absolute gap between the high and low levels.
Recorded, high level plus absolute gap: 1.3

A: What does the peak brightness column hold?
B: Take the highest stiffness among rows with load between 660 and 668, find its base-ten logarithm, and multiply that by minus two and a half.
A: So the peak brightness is 0.47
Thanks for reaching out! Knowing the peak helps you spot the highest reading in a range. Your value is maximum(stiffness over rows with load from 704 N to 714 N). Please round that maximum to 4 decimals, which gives 1.0590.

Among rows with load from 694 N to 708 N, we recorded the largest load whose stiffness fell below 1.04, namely 707.0 N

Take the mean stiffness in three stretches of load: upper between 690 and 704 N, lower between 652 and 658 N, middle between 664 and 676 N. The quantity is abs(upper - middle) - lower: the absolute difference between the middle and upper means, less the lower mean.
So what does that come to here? -0.50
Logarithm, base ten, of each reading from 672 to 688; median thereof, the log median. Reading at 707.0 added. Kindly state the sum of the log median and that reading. 0.84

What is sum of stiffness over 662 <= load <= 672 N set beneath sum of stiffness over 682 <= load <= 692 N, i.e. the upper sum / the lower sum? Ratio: 1.0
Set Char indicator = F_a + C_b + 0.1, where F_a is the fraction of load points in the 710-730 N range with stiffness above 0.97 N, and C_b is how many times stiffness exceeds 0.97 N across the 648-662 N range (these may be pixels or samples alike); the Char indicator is 1.1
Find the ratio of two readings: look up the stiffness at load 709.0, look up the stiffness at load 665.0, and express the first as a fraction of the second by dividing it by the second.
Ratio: 1.66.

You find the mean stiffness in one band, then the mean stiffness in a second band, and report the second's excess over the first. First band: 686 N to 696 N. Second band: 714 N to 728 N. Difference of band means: 0.37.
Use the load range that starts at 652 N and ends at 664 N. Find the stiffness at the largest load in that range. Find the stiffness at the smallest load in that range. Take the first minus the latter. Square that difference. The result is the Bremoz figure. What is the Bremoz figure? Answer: 0.014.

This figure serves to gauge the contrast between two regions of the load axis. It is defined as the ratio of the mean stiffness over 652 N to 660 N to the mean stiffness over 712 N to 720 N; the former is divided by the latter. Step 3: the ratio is 0.64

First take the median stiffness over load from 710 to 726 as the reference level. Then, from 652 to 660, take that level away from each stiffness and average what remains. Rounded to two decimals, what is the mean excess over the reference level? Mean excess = -0.38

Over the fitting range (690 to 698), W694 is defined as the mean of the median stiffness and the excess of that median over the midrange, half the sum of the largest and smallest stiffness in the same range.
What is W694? 0.39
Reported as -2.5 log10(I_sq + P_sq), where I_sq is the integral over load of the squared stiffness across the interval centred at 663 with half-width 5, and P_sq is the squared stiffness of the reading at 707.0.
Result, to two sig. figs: -1.8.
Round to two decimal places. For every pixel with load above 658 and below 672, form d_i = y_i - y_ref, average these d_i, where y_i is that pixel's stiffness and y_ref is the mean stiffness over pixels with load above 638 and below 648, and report -0.32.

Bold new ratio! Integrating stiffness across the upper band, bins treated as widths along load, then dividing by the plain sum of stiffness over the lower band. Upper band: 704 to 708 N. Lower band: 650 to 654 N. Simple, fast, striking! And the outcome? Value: 2.69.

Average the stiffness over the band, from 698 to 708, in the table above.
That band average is 0.99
